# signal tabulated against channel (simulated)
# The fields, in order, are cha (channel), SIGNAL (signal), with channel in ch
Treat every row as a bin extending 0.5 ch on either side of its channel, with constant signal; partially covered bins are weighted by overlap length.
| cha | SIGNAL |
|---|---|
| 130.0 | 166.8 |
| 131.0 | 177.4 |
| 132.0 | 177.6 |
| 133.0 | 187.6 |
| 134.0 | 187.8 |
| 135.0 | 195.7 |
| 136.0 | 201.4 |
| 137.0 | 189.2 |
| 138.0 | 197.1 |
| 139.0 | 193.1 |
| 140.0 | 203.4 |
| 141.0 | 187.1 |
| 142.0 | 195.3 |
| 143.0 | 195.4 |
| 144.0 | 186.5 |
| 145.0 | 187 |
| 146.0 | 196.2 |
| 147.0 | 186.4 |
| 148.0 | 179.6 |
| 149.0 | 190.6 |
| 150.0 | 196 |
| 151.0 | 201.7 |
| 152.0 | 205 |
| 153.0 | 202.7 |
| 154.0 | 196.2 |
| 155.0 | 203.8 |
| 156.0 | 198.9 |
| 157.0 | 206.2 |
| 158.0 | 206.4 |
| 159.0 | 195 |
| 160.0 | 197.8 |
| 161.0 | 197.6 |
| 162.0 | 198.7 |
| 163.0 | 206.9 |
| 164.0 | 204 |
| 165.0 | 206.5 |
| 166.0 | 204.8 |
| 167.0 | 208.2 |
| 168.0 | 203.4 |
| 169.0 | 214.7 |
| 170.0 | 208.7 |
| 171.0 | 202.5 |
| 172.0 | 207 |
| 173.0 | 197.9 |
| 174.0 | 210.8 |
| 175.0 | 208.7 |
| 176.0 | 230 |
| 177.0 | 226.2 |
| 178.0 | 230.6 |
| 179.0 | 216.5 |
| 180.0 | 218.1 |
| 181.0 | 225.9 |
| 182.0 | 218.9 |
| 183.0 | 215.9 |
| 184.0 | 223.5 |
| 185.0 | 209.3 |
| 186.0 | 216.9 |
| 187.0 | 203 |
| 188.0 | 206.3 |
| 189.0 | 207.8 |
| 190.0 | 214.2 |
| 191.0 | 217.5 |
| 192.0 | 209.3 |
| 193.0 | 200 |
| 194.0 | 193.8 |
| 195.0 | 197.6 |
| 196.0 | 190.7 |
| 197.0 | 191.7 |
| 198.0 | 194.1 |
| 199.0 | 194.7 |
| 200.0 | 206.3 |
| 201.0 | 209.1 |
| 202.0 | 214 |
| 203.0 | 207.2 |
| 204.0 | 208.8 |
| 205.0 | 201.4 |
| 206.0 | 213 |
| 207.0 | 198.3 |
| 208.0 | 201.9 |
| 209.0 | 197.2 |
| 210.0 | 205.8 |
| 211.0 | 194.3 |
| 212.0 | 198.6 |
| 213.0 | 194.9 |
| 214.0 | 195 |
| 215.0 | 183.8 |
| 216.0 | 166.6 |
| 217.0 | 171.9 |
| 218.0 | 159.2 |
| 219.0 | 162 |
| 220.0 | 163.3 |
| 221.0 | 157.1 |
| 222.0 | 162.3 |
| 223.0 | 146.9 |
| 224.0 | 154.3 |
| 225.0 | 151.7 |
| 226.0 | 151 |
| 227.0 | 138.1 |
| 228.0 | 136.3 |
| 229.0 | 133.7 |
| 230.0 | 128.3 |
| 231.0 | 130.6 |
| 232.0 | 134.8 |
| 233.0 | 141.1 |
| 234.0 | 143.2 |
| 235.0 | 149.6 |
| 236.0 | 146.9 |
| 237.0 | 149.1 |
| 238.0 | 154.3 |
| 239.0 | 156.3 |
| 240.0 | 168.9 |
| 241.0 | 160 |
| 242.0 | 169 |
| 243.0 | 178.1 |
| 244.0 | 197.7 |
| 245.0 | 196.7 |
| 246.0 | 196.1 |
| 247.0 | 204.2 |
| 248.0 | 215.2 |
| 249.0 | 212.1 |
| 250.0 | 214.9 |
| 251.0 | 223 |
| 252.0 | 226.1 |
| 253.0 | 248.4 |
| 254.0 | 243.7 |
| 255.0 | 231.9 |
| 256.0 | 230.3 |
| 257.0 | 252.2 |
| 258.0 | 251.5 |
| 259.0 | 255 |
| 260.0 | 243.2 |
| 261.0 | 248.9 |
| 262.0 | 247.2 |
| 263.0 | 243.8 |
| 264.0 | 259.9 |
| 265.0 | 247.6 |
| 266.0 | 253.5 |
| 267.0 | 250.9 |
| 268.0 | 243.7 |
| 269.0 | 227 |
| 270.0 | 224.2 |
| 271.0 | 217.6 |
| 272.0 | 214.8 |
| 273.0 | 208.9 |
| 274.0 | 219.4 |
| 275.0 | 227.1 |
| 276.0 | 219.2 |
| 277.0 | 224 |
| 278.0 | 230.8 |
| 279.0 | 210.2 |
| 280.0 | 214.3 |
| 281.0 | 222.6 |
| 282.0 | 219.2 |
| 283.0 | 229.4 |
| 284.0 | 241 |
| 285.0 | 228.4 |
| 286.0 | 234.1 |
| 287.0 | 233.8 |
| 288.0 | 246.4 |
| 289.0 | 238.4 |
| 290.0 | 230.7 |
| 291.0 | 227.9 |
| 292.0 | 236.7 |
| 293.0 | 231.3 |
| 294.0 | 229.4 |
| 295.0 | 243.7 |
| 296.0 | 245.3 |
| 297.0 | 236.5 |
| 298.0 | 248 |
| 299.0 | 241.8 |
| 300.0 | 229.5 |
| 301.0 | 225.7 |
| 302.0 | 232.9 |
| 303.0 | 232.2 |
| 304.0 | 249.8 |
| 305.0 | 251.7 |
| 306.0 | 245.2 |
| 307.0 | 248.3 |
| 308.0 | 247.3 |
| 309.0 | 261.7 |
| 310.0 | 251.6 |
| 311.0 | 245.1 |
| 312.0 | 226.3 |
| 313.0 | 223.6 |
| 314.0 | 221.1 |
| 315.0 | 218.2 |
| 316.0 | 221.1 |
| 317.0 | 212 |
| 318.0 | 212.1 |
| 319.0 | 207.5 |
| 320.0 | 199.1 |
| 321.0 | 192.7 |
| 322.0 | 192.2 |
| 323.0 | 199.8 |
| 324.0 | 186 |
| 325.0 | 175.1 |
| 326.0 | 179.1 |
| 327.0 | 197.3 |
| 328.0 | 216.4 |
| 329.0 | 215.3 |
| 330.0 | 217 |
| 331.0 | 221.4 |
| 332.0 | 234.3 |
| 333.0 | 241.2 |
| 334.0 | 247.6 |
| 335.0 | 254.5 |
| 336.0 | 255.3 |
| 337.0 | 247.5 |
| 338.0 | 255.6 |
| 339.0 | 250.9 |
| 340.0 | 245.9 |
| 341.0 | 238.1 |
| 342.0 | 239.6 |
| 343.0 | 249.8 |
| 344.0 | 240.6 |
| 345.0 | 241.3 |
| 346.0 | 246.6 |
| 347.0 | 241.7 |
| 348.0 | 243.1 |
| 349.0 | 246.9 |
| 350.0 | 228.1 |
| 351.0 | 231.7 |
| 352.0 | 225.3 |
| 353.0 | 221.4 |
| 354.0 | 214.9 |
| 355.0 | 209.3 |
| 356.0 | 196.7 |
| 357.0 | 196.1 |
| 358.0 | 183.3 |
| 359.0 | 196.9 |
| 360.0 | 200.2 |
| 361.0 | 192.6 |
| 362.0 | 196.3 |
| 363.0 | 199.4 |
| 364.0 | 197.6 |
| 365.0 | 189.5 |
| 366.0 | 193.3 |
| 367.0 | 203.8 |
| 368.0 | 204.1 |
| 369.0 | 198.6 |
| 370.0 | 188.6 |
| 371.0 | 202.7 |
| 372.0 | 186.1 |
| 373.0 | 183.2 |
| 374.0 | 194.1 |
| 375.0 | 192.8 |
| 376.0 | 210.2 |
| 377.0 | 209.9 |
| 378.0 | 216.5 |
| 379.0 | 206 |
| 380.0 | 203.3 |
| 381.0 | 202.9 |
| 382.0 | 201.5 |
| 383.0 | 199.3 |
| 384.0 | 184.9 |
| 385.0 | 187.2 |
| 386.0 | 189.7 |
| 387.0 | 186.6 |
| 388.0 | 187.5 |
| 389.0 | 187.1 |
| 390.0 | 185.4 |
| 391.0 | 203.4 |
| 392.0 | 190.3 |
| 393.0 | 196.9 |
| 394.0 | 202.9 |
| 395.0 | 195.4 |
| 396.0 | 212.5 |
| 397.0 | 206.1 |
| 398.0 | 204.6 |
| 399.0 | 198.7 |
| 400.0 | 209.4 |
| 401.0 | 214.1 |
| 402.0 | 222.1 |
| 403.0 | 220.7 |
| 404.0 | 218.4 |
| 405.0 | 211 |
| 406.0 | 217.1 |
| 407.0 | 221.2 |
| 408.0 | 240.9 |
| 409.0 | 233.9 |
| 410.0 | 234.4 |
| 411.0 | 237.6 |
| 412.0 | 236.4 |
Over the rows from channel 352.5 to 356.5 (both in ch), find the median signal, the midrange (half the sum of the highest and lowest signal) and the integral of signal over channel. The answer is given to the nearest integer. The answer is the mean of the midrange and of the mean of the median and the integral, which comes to 368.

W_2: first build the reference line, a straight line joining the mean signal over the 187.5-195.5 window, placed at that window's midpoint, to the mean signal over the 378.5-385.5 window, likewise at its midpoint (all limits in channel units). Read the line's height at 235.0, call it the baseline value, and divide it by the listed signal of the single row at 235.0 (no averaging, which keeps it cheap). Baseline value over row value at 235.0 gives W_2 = 1.36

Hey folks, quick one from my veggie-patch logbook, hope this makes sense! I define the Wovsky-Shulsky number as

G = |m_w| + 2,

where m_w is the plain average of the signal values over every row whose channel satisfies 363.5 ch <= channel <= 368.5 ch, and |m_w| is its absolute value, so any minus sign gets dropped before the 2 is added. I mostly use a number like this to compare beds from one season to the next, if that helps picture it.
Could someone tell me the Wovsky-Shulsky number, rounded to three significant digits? 200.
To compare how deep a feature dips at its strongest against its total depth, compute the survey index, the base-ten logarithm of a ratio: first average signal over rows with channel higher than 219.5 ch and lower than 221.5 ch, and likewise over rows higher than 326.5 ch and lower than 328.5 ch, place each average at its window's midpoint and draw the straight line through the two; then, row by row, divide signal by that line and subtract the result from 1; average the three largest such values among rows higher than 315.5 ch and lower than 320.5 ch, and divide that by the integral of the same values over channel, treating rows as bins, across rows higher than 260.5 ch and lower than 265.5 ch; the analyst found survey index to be -2.1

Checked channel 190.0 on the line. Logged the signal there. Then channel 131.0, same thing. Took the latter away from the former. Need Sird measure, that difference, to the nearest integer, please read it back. 37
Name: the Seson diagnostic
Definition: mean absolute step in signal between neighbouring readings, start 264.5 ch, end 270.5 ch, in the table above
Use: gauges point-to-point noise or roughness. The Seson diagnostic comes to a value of 7.0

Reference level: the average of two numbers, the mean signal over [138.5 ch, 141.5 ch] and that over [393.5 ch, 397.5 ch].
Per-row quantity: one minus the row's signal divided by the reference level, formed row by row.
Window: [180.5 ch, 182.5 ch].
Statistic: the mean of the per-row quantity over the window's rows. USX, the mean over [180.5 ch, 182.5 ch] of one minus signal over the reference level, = -0.12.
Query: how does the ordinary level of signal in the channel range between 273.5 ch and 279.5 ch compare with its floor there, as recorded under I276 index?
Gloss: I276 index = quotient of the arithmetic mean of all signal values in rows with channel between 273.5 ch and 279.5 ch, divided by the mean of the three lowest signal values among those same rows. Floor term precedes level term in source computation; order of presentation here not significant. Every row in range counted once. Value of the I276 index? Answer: 1.026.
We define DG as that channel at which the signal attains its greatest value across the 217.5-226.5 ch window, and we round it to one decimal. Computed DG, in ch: 220.0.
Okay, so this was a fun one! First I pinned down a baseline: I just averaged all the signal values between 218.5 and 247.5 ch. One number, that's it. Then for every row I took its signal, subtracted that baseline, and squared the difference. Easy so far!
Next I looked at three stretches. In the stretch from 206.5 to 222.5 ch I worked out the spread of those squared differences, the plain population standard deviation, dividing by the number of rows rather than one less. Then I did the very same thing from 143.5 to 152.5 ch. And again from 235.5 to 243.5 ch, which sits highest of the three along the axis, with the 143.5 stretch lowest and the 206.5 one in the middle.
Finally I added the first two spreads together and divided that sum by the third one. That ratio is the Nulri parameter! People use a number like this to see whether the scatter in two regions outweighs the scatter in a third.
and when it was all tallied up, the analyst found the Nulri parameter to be 10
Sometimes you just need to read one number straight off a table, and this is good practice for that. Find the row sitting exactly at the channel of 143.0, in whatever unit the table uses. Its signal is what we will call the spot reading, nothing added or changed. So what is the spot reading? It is 195.4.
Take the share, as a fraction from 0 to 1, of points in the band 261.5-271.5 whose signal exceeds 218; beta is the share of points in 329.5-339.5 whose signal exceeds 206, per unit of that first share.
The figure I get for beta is 1.11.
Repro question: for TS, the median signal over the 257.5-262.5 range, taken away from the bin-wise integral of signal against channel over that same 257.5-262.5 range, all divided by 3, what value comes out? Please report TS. 332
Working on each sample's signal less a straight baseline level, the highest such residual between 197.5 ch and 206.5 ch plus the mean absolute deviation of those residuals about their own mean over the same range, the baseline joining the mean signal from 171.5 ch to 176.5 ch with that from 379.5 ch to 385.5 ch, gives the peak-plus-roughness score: 11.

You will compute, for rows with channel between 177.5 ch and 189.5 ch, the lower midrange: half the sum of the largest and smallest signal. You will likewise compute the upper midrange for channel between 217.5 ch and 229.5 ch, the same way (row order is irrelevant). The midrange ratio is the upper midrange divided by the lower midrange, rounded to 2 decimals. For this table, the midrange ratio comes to 0.68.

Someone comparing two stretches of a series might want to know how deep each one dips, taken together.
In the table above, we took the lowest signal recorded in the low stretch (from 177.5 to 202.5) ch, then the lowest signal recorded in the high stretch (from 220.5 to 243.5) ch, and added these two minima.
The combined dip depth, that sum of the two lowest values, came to 319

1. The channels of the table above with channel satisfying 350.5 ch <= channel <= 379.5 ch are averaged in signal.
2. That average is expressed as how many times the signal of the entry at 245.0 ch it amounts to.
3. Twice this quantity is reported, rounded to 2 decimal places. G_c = 2.05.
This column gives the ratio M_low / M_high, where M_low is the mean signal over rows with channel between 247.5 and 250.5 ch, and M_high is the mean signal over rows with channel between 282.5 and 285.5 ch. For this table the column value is 0.92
